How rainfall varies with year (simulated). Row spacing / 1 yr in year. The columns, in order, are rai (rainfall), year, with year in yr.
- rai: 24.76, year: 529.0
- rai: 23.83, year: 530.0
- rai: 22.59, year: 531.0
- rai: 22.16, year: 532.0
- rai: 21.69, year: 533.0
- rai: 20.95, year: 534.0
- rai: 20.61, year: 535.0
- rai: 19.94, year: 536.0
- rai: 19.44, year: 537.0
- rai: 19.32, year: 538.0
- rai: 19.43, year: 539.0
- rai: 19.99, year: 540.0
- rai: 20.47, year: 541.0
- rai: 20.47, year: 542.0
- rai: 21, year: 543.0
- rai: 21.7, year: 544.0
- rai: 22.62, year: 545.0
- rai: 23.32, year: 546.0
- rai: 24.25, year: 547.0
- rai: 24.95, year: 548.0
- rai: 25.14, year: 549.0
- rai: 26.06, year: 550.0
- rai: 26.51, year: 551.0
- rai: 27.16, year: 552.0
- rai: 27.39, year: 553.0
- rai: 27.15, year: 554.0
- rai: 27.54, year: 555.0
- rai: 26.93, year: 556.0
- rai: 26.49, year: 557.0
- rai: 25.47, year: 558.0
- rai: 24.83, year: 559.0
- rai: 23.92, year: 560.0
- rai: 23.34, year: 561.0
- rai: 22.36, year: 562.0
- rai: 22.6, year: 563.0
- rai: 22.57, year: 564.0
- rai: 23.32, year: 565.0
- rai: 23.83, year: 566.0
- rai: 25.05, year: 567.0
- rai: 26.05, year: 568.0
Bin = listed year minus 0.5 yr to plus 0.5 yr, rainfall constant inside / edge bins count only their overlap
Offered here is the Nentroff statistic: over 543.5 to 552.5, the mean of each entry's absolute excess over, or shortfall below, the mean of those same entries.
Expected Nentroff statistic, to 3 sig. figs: 1.48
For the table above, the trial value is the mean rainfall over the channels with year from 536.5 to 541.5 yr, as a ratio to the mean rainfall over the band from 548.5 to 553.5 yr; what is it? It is 0.75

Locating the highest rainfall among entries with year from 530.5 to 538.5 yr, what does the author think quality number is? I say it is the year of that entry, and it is 531.0 yr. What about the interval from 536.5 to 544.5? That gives 544.0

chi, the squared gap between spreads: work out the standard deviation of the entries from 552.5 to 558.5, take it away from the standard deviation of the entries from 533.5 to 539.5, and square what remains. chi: 0.005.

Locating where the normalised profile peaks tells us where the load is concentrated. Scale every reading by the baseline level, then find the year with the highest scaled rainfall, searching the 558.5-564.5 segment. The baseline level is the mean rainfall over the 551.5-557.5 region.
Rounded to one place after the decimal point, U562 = 559.0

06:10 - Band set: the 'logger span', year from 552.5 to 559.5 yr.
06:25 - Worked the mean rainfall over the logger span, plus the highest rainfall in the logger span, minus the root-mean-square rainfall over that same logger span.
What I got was 28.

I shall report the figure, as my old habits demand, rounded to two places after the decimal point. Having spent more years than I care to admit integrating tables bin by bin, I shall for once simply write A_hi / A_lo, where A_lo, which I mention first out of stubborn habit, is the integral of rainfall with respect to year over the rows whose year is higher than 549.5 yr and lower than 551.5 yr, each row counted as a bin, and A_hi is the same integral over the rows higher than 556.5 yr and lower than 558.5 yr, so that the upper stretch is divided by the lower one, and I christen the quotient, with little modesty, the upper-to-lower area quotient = 0.99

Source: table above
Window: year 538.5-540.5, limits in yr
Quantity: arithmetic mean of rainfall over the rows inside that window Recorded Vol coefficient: 20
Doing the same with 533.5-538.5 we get 20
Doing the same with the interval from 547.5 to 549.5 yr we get 25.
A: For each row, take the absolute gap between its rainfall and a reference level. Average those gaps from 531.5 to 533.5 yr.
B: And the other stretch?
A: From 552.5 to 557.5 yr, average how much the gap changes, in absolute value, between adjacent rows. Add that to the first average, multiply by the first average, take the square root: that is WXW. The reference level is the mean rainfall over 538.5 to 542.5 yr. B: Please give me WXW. 2.0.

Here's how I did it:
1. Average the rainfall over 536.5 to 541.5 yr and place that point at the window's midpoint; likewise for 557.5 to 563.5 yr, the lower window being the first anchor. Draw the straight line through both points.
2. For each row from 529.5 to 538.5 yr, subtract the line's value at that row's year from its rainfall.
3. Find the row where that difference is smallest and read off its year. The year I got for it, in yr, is 538.0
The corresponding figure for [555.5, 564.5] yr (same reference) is 564.0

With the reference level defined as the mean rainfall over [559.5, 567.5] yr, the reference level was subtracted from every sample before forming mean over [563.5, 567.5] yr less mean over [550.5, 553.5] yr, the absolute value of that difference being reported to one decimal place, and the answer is 3.3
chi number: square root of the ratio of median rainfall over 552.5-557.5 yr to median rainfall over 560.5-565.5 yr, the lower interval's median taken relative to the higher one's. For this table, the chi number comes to 1.10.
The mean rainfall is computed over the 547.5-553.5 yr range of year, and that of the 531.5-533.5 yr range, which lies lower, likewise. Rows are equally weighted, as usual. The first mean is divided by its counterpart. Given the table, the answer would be 1.20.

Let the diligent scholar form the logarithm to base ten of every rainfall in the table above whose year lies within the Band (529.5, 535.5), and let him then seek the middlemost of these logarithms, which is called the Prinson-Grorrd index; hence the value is 1.34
